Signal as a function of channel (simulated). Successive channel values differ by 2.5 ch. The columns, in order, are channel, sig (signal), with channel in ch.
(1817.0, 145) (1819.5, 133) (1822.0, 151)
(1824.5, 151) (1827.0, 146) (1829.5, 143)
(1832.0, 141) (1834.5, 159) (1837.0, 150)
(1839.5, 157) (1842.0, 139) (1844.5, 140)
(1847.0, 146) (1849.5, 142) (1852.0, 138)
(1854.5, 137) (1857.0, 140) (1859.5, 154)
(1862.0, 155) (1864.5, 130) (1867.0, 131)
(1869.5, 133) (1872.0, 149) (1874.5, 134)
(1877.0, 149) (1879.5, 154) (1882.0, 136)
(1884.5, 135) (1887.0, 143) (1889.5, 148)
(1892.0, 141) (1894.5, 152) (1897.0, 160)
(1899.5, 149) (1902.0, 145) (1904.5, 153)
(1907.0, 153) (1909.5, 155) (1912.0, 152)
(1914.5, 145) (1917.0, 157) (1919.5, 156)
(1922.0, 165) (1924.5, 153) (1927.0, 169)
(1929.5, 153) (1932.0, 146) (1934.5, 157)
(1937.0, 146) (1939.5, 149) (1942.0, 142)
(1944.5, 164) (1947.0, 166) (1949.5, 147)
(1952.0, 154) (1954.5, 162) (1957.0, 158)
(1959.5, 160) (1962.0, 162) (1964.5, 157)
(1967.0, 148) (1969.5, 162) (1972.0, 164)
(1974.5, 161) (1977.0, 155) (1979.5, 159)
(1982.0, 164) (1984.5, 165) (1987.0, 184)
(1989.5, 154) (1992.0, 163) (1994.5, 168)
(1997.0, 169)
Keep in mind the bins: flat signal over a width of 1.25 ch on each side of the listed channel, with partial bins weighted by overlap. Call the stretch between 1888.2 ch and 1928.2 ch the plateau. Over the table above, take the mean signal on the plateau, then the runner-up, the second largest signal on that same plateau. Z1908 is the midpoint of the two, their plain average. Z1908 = 159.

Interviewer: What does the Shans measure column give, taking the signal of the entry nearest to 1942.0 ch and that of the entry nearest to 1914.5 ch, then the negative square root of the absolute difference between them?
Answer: -1.7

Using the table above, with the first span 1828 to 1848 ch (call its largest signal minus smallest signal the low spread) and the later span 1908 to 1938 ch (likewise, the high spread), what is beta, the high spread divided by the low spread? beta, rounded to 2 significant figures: 1.2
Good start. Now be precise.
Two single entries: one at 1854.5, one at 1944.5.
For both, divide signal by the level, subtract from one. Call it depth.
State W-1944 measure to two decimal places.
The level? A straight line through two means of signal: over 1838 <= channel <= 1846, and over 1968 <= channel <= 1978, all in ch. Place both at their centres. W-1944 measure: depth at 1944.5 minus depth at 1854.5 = -0.11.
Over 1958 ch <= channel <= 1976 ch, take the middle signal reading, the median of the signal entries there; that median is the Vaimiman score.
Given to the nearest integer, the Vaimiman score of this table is 161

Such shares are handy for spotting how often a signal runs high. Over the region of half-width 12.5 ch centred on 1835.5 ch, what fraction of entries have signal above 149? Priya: 0.40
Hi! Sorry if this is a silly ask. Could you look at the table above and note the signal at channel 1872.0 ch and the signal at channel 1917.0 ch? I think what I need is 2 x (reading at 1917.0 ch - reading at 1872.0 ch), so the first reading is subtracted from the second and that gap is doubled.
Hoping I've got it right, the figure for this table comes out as 16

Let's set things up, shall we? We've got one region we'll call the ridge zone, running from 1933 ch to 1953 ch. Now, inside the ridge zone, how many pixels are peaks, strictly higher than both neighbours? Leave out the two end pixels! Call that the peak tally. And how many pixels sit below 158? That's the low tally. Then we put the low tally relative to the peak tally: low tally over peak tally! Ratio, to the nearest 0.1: 3.0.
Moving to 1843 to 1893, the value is 4.0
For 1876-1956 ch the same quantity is 2.6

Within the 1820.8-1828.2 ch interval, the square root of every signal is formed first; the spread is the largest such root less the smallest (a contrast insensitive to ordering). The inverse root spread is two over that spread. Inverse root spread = 9.7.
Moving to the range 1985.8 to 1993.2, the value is 1.7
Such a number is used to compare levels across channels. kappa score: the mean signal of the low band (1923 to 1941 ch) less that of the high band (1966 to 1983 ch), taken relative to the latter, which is -0.036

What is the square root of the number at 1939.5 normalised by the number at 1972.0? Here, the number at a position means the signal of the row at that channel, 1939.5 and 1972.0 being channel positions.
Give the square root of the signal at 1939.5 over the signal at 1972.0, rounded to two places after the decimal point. 0.95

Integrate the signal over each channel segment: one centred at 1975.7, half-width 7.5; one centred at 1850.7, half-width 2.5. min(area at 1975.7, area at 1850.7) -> 700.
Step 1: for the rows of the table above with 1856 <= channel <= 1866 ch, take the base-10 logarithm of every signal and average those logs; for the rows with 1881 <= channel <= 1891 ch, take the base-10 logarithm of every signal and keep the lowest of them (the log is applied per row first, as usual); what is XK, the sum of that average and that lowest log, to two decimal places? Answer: 4.29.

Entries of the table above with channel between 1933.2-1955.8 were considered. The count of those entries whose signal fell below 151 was 4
